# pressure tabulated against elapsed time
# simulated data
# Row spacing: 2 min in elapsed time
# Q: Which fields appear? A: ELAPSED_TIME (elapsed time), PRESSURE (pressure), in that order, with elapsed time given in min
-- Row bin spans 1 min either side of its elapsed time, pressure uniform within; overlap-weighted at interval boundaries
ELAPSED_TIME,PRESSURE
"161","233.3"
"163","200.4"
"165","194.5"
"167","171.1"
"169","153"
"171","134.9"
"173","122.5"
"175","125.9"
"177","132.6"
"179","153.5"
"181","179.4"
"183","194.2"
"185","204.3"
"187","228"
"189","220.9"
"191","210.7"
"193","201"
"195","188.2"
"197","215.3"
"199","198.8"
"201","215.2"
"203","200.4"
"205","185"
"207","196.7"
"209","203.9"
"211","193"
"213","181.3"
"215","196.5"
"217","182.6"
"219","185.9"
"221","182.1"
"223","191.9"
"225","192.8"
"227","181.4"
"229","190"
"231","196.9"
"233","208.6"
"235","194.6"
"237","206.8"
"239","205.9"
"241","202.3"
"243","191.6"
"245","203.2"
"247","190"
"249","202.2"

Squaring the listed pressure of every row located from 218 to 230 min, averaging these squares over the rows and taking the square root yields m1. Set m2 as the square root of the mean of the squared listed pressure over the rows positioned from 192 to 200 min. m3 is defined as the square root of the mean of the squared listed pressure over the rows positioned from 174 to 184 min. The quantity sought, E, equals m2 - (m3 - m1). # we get 229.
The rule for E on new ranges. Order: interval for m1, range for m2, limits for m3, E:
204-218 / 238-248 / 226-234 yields 196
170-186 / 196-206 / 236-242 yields 157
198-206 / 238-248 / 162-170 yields 218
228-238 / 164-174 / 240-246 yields 158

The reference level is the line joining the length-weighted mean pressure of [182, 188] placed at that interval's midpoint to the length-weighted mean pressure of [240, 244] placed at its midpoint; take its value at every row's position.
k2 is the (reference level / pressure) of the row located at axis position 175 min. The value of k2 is 1.68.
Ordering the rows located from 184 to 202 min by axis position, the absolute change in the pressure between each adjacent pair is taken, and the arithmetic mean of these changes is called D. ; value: 15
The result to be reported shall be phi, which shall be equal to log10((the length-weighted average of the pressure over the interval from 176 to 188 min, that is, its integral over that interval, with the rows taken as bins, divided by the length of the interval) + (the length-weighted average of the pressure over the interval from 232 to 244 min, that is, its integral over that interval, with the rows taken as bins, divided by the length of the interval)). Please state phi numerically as 2.58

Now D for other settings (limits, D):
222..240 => 8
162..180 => 14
